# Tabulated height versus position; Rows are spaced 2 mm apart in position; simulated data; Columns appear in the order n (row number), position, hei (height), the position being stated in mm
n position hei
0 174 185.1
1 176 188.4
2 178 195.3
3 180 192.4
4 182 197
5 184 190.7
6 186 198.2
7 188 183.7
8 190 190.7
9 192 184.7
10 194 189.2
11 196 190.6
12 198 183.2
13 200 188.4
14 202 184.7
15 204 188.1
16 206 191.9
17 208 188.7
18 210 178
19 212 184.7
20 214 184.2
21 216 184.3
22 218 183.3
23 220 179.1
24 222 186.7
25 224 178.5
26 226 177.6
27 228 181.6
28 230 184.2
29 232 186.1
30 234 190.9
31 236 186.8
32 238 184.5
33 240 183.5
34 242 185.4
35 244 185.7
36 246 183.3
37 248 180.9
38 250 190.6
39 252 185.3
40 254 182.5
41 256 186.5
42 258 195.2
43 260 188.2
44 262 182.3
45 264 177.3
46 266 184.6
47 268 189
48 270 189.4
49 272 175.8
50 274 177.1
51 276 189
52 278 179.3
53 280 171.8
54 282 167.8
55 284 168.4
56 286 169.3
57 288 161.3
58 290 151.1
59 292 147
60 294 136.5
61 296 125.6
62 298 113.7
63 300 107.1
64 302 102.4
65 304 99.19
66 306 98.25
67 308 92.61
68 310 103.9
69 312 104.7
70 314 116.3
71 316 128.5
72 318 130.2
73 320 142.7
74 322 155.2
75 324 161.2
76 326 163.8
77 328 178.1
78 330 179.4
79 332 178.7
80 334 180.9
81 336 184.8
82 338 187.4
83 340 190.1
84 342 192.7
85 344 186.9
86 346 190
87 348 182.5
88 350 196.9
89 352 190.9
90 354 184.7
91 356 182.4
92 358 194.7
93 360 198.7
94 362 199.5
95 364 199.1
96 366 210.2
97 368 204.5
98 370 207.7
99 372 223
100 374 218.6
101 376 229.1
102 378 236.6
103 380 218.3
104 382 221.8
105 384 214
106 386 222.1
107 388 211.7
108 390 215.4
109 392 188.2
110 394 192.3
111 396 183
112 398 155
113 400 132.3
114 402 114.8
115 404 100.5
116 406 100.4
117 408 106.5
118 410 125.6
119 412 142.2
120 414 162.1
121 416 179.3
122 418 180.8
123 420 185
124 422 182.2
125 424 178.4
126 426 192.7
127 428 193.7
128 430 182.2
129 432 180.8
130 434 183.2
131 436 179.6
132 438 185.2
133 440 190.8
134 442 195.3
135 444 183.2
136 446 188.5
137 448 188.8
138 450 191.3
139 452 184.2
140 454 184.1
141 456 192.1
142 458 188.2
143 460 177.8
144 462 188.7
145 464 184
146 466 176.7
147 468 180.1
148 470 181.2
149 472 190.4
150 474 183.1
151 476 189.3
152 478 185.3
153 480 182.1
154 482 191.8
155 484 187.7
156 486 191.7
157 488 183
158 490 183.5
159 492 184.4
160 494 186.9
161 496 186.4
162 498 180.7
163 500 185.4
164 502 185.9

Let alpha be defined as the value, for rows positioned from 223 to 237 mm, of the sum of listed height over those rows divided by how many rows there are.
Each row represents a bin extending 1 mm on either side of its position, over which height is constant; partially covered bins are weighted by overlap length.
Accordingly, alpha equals 184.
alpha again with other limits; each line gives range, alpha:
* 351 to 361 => 190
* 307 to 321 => 117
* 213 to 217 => 184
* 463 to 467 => 180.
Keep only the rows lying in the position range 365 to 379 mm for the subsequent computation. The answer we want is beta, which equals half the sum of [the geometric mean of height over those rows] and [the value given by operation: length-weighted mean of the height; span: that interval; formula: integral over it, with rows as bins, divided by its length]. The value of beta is 218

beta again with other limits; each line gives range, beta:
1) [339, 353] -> 190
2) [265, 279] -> 183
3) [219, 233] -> 182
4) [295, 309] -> 105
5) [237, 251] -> 185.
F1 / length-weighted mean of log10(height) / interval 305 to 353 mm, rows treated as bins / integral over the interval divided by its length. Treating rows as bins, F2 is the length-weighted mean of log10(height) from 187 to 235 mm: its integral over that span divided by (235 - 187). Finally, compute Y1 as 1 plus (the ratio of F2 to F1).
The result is 2.04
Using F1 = 2.19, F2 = 2.267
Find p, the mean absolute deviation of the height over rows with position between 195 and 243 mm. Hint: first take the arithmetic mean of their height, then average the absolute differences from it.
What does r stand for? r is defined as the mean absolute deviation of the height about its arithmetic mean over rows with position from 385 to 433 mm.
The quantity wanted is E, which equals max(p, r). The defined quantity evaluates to 30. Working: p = 3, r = 30.3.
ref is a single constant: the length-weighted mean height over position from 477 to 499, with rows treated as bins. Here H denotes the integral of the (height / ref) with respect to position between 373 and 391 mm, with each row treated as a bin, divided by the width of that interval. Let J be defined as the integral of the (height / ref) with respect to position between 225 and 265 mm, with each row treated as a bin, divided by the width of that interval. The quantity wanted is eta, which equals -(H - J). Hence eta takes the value -0.19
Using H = 1.19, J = 1.00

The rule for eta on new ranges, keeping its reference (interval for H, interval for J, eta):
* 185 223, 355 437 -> -0.02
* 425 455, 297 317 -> -0.43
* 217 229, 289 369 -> -0.12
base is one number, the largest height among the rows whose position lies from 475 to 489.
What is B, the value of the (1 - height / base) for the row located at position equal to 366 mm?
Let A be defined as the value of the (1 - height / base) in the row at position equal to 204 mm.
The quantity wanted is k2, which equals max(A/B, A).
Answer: 0.0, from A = 0.02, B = -0.10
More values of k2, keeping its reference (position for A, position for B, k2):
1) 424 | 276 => 4.8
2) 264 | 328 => 1.1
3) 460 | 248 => 1.3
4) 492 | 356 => 0.8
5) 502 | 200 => 1.7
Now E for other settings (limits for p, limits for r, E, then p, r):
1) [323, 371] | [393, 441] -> 27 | 9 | 27.2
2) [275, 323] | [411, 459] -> 26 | 26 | 6.7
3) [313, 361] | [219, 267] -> 18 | 18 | 3.2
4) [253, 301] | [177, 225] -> 19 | 19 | 4.4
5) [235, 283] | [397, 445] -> 27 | 5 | 27.3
